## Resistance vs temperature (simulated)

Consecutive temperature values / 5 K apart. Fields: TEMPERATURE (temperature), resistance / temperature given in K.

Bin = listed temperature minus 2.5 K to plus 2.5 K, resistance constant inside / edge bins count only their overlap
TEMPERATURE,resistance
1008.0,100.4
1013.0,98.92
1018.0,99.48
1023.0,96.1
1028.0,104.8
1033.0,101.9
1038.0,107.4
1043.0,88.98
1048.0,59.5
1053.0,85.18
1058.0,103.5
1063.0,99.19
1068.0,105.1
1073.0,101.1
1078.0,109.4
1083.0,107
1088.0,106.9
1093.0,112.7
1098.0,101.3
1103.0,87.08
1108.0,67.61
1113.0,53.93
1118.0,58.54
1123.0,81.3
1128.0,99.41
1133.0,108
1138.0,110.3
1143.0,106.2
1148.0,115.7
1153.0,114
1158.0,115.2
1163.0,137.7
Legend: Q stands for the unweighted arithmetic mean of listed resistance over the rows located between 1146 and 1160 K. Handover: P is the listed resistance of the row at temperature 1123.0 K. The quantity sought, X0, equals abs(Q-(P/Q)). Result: 114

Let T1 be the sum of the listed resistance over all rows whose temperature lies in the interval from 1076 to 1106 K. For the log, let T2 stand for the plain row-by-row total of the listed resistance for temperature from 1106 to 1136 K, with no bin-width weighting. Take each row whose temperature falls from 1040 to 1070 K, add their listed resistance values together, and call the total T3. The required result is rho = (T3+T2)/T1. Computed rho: 1.6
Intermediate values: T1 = 624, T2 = 469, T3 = 541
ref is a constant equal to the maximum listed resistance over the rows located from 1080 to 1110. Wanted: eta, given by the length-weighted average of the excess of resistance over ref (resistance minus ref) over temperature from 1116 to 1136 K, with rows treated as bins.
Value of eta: -25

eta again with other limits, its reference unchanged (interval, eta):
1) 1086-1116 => -25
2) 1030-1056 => -24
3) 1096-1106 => -20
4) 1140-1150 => -2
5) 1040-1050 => -36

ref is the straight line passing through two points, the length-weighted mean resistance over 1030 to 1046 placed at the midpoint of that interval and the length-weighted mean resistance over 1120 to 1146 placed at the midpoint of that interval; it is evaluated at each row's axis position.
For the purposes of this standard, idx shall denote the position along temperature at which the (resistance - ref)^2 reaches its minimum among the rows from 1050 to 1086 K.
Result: 1063.0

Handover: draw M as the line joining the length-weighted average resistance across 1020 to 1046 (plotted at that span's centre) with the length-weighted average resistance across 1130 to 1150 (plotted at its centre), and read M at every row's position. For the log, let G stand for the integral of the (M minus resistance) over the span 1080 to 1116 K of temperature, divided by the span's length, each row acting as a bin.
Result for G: 15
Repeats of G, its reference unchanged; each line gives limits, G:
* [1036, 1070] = 9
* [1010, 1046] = -1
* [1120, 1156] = 5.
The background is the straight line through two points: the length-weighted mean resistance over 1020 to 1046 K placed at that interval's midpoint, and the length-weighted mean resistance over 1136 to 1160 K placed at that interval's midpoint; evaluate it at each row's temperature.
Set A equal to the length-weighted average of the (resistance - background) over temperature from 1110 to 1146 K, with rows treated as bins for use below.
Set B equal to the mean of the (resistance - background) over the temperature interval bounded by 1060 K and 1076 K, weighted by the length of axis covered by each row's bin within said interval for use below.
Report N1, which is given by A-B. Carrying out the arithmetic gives -21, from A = -22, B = -1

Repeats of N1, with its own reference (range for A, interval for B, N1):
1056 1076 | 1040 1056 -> 21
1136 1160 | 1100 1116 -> 37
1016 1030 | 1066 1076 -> 2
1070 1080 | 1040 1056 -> 22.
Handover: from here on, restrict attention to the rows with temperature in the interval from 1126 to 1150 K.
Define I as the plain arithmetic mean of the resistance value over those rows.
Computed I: 108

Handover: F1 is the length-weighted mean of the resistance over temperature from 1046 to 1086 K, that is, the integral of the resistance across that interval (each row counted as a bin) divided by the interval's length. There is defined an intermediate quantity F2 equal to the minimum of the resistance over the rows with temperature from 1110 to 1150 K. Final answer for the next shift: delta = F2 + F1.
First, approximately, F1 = 97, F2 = 53.93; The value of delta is 151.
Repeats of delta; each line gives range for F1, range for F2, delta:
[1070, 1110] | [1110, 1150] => 154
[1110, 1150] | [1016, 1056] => 151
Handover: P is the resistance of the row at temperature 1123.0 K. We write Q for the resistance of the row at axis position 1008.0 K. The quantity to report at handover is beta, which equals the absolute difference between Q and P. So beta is 19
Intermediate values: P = 81.3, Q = 100.4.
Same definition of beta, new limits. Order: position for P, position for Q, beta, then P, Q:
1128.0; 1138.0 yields 11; 99.41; 110.3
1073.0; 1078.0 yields 8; 101.1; 109.4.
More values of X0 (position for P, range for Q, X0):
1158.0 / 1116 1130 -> 78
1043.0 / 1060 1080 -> 103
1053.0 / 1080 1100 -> 106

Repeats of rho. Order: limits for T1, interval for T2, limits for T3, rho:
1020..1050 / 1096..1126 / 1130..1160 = 2.0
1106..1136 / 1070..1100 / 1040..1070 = 2.5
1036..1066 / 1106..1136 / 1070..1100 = 2.0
